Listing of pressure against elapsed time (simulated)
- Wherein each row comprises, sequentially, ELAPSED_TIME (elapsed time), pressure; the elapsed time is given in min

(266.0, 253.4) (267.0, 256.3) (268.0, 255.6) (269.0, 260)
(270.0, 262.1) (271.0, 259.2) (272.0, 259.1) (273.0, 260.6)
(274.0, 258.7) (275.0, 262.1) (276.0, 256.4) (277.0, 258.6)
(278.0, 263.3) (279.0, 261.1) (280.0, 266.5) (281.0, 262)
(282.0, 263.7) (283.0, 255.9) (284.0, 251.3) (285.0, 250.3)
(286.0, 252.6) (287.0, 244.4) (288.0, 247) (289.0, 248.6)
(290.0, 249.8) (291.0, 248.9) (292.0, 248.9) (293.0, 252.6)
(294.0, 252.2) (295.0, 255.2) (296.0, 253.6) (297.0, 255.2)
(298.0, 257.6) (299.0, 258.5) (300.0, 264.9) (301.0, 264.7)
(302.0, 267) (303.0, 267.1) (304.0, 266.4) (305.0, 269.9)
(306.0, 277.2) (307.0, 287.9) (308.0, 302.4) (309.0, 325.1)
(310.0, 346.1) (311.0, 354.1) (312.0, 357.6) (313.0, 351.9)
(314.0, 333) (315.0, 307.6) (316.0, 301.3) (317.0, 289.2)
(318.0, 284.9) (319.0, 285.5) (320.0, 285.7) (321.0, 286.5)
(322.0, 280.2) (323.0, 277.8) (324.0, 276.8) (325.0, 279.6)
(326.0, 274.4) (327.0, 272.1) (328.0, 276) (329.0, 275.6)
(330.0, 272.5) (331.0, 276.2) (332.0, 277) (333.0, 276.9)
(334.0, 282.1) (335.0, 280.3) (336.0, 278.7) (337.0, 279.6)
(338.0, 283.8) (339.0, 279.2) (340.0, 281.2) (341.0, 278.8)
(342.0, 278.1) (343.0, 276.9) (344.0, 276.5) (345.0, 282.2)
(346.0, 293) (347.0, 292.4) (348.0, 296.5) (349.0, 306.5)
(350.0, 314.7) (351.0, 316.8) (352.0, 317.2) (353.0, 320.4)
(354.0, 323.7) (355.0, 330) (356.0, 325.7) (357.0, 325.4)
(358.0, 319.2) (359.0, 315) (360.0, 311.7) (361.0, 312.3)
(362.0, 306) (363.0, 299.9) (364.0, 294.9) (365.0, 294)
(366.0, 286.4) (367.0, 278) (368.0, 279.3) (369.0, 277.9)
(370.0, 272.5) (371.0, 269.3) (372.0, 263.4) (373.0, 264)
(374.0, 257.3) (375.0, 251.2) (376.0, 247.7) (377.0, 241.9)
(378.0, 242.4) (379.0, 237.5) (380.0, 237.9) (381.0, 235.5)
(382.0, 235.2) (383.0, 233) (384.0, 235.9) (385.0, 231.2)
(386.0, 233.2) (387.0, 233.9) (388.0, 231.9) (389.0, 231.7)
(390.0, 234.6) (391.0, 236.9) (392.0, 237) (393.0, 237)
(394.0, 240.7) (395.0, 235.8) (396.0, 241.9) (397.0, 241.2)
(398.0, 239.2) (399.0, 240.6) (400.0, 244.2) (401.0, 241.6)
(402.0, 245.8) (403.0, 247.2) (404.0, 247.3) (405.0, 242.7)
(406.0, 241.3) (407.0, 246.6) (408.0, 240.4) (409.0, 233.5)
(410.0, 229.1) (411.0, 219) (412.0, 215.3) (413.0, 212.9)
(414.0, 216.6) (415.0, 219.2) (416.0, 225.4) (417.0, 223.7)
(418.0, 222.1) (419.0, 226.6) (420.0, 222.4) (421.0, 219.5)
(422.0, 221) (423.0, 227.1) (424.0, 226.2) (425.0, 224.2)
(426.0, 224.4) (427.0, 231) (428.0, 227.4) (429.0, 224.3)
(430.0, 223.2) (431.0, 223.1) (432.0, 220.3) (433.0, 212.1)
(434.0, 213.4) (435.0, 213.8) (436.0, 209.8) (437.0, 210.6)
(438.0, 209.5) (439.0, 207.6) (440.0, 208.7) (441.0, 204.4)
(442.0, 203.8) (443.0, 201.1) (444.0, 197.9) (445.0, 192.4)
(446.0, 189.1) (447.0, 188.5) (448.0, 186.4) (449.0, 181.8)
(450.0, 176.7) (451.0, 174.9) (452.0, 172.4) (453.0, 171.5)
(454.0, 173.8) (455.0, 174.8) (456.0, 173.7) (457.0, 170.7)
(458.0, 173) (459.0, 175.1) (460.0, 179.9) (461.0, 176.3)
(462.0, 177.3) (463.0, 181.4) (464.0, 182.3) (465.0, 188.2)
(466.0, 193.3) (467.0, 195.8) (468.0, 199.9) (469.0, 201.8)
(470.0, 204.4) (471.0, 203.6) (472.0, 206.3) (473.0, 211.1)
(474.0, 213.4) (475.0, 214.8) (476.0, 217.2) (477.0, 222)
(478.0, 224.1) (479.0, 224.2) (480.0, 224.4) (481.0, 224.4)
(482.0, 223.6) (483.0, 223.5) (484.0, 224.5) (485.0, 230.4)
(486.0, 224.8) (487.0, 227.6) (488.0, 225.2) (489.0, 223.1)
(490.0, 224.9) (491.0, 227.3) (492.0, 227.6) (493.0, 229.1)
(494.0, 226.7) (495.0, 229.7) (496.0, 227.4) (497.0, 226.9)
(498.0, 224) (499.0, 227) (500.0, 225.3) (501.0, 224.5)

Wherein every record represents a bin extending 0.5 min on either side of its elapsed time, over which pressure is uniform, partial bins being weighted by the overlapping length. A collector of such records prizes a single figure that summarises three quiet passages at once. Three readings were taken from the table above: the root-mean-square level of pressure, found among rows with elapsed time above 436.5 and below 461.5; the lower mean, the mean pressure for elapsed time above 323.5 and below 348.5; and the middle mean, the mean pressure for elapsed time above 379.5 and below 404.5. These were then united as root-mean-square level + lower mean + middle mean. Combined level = 705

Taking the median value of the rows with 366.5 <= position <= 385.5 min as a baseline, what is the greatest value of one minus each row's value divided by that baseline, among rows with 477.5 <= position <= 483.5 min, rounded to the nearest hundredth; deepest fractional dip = 0.10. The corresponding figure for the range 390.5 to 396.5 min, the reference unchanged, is 0.05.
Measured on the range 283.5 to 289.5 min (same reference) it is 0.01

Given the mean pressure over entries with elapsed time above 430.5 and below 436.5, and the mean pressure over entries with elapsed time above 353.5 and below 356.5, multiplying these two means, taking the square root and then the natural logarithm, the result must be 5.58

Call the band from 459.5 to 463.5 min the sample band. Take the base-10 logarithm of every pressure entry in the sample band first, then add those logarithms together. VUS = 9.01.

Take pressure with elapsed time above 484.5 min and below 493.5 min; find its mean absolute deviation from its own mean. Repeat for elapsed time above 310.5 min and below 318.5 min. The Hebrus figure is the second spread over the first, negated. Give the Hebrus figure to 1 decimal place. -13.9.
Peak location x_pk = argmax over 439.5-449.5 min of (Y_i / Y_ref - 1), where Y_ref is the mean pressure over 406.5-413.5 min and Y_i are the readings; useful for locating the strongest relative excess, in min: 440.0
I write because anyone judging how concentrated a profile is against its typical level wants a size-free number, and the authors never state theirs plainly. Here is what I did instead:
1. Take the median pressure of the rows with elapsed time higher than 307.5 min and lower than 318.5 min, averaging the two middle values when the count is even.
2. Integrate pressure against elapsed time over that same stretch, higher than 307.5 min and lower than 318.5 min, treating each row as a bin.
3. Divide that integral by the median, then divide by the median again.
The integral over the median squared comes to 0.0336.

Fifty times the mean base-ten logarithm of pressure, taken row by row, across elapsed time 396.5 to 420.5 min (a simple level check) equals 118.3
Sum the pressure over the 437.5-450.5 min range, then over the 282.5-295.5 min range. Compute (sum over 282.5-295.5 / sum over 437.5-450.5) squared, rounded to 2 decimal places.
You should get 1.63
